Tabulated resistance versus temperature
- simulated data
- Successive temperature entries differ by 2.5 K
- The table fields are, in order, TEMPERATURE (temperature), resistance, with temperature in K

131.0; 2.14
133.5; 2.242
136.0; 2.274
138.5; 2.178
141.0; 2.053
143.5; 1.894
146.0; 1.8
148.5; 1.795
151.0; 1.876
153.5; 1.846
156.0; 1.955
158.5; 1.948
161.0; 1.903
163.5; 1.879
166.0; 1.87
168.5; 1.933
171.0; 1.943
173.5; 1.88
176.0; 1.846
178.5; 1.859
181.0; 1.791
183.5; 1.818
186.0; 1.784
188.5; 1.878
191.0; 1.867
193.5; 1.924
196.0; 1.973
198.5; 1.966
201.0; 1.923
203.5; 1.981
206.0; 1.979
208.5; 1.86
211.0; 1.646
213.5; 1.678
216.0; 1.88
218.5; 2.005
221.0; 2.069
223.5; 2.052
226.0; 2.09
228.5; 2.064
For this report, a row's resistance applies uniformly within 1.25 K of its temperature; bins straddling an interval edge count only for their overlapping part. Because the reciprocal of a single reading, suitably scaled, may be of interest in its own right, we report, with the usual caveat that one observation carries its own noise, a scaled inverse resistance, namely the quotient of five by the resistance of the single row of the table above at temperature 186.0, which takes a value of 2.80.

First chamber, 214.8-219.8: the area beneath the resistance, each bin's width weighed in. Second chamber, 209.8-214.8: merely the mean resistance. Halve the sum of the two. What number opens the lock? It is 5.69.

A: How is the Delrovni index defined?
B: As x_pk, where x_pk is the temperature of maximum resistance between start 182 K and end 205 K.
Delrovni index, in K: 203.5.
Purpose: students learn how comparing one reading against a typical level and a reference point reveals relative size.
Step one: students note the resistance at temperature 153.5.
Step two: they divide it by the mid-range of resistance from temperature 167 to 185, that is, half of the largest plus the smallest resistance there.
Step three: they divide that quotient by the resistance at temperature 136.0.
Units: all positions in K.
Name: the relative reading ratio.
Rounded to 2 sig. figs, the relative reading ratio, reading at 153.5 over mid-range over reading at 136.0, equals 0.43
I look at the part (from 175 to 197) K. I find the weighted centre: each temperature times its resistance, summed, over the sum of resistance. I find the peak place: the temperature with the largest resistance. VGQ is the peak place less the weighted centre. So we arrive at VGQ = 9.9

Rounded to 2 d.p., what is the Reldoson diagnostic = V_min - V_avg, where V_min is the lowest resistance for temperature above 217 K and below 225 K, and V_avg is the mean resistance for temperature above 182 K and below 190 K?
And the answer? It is 0.18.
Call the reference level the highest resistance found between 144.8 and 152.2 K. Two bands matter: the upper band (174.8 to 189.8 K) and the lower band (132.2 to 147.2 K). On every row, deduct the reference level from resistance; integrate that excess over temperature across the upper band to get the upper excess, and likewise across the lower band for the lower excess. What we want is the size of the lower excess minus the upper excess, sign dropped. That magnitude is 3.7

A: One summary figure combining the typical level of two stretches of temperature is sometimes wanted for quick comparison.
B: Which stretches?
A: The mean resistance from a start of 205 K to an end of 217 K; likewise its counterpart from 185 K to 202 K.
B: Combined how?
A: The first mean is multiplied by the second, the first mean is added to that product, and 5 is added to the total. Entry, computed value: 10.2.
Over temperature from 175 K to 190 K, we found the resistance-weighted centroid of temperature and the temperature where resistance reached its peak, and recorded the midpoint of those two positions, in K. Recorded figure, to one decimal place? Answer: 185.4 K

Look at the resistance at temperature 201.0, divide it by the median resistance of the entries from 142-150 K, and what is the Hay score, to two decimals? 1.07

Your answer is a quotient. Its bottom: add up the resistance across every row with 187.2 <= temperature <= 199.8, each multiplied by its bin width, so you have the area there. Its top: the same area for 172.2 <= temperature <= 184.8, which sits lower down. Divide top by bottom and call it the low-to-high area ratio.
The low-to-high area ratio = 0.96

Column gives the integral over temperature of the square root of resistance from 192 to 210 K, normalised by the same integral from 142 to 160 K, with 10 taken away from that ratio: -8.98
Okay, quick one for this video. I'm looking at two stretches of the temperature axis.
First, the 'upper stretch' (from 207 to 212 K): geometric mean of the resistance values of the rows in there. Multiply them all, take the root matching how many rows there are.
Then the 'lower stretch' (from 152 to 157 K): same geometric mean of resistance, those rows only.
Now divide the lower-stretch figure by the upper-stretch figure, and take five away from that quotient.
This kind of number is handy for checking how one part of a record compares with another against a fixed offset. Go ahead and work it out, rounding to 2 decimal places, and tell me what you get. -3.91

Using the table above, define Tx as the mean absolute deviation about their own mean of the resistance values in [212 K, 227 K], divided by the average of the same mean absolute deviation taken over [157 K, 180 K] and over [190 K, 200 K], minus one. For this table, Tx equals 2.5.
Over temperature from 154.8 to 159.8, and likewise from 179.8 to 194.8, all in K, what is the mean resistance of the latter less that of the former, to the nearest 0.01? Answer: -0.11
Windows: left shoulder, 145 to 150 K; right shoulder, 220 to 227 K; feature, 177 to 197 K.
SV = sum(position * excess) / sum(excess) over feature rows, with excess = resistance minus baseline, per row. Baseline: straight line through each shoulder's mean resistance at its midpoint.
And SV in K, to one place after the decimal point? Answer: 185.4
